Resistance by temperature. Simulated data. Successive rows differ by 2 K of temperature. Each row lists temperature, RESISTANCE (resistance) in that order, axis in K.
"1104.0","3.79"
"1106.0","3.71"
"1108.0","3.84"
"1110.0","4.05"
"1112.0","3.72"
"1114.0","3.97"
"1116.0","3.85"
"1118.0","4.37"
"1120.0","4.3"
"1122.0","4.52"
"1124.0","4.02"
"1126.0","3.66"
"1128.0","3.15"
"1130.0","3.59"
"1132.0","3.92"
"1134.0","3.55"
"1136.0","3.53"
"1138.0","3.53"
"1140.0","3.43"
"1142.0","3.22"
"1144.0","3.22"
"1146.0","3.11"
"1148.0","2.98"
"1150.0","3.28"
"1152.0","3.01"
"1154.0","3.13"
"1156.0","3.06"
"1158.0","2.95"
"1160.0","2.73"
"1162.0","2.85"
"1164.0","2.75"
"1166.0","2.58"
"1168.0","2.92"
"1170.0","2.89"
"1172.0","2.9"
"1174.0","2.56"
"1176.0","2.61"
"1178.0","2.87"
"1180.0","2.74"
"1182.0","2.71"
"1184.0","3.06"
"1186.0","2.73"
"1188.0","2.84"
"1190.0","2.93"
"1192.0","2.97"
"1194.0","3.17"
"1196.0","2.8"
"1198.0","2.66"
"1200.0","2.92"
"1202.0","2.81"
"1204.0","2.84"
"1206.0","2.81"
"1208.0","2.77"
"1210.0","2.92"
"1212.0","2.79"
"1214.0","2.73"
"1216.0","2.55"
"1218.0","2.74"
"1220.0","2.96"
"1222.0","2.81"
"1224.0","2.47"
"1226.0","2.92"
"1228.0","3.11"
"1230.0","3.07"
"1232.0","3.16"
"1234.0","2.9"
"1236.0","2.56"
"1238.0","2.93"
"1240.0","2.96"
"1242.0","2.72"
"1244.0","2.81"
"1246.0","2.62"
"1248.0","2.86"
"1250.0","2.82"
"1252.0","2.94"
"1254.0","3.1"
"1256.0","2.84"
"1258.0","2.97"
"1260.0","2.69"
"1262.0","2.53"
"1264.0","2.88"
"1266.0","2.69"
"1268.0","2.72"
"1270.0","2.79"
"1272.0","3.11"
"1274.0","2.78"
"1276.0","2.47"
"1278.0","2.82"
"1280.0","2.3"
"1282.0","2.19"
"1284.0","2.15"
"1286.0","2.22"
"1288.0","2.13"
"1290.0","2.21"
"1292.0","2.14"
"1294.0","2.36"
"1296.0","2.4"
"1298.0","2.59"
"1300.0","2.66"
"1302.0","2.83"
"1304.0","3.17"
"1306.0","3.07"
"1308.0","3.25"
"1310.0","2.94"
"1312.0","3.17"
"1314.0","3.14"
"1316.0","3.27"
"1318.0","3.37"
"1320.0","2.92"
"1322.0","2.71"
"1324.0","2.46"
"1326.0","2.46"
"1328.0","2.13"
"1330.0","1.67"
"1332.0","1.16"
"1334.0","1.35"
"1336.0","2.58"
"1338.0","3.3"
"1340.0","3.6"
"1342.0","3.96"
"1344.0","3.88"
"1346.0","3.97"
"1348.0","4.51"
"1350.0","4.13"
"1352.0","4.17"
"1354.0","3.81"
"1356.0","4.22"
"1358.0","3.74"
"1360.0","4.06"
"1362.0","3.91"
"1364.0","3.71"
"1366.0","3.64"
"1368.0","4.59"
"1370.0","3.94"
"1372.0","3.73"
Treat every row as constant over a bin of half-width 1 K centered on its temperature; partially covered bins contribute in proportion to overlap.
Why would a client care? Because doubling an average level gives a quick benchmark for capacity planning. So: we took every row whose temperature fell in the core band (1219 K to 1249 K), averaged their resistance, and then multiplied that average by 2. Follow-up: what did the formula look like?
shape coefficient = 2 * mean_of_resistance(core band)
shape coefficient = 5.71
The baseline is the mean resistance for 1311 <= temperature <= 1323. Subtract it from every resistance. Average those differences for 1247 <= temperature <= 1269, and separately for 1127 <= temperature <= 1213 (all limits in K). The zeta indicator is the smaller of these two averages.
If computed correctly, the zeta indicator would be -0.27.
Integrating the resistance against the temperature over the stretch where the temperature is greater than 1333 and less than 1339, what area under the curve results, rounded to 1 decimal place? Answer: 14.5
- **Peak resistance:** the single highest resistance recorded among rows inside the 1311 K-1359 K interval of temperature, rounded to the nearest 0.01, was 4.51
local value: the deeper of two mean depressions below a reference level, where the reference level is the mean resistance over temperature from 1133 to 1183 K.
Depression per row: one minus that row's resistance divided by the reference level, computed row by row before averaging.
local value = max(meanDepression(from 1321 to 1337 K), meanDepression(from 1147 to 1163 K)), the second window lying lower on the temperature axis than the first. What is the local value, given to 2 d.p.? 0.31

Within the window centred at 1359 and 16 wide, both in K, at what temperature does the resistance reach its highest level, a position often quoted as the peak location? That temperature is 1356.0 K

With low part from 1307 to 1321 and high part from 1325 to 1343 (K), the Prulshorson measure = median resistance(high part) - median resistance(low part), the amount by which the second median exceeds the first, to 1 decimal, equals -0.7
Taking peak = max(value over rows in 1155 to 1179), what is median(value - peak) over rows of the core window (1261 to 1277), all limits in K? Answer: -0.31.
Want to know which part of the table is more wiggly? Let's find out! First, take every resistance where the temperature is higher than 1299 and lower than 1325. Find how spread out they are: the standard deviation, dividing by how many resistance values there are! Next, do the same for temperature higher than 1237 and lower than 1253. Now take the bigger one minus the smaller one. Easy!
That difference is 0.15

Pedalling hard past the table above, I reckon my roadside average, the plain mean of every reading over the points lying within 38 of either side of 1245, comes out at 2.79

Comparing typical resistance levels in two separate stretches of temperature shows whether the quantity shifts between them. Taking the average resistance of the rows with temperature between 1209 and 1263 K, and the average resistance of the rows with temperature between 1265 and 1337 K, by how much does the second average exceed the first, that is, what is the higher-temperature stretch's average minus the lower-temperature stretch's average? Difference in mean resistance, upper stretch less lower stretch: -0.27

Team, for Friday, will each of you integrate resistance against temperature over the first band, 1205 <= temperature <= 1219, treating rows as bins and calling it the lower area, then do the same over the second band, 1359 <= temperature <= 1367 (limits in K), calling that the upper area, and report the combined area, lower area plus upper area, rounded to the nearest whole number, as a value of 69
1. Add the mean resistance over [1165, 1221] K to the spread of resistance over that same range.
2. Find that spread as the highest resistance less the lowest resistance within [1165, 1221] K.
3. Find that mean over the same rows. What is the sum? 3.4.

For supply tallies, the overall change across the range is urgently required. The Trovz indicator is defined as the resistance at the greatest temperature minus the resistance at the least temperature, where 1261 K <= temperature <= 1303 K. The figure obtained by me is 0.30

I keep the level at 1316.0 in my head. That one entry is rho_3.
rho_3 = 3.27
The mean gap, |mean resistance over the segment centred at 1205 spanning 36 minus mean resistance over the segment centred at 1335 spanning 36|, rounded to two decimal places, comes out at 0.18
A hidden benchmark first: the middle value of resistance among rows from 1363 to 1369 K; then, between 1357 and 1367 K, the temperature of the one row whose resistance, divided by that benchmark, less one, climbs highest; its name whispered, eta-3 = 1360.0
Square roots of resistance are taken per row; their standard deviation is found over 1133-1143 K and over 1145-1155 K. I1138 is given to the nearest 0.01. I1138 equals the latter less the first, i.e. 0.00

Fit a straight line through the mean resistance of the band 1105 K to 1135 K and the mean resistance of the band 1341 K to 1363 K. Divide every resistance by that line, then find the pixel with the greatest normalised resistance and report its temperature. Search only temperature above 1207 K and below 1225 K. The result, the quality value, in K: 1220.0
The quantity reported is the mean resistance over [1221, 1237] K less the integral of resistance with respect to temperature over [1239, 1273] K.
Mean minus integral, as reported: -93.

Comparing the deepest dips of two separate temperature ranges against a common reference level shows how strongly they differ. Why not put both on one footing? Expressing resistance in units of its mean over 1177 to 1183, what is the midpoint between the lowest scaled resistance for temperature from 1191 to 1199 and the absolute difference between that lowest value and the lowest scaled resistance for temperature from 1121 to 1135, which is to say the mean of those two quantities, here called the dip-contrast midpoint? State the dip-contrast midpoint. 0.568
